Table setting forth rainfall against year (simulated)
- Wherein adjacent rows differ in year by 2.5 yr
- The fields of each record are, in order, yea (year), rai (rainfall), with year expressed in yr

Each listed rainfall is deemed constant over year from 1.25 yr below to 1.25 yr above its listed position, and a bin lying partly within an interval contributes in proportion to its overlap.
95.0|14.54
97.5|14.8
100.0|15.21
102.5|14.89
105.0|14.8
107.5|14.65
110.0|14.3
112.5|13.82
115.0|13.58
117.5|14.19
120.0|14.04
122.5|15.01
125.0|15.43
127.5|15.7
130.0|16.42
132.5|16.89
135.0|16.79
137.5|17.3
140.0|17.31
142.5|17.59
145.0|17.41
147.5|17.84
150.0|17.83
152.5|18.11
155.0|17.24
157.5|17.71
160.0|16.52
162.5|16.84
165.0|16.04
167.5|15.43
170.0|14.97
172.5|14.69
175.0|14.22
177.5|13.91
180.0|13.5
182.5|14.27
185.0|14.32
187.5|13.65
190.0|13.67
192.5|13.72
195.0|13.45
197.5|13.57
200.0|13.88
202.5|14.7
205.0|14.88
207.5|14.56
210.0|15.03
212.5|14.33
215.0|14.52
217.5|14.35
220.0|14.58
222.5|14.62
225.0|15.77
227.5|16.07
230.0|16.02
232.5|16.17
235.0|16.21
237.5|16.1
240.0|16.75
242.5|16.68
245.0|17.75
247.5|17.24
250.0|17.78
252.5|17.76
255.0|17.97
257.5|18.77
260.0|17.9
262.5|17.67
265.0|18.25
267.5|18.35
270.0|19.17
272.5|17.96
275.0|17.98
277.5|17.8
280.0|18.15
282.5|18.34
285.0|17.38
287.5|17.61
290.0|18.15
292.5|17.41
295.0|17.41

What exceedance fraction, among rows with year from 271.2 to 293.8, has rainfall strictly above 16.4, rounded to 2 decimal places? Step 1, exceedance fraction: 1.00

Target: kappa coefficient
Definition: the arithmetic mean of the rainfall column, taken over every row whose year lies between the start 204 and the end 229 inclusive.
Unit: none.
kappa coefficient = 15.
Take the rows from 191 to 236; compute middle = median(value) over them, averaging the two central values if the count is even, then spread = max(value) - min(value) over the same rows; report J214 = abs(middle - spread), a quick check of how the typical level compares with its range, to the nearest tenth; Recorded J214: 11.8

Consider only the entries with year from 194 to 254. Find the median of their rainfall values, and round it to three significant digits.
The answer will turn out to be 15.4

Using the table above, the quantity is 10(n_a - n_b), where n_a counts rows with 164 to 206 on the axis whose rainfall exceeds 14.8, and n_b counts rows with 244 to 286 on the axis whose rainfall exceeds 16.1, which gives -130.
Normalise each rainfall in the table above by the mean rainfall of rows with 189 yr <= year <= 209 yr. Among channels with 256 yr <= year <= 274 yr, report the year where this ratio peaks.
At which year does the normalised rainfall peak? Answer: 270.0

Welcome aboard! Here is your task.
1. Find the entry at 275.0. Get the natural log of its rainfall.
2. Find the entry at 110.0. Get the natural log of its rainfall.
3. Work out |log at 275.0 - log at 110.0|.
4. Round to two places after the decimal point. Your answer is 0.23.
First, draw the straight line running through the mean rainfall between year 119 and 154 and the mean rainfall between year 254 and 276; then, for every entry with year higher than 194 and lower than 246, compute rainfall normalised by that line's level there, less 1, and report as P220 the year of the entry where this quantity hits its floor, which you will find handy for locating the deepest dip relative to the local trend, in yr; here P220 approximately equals 195.0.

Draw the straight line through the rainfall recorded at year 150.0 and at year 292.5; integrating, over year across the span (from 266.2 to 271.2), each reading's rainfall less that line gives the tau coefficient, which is 6.4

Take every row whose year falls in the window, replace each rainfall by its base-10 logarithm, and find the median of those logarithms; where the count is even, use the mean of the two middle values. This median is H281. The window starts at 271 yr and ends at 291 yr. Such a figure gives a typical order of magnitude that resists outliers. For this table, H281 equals 1.25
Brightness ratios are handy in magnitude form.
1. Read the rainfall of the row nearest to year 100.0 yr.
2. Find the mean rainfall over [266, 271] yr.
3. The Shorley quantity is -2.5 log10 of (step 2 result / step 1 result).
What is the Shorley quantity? -0.23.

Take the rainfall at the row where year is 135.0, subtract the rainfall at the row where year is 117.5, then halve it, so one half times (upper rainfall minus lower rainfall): 1.30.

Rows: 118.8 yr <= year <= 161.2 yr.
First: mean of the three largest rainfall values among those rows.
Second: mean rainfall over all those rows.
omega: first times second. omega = 301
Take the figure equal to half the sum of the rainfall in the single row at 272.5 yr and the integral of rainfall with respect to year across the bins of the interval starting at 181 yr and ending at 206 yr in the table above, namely 184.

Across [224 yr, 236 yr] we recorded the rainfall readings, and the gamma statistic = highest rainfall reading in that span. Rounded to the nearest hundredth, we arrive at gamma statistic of 16.21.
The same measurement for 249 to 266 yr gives 18.77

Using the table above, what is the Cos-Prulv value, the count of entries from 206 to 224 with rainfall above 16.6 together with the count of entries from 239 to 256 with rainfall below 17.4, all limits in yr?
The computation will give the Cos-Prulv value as 3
